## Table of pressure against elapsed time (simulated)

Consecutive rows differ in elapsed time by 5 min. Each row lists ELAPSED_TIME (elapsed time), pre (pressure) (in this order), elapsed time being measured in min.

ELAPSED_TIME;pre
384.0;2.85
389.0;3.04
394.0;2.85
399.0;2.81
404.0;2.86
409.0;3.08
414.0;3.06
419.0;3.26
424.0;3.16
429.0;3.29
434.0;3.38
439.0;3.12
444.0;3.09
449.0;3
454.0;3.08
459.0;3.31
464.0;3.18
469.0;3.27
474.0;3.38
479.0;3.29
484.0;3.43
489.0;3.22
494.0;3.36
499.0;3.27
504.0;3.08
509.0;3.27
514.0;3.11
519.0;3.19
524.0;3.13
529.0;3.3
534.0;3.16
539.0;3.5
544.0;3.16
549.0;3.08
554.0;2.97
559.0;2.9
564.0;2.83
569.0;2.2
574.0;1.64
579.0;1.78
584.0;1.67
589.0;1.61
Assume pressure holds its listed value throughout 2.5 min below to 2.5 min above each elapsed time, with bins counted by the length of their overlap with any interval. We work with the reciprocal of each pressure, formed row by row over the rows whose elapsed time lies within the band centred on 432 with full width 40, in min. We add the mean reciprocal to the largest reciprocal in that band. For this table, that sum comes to 0.649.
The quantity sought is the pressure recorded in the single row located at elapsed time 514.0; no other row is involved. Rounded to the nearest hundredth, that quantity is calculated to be 3.11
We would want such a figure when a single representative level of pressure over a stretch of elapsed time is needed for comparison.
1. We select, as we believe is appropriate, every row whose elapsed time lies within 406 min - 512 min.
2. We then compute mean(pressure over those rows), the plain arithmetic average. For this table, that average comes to 3.22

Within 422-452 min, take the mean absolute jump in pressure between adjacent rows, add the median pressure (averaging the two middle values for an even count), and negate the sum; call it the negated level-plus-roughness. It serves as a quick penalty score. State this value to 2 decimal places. -3.26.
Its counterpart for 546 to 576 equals -3.15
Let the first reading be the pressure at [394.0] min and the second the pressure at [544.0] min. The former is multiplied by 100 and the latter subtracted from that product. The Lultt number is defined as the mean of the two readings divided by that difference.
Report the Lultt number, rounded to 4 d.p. 0.0107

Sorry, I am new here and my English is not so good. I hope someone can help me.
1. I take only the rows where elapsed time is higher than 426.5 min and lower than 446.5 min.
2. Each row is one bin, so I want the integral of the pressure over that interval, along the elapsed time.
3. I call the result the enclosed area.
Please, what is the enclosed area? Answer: 64.4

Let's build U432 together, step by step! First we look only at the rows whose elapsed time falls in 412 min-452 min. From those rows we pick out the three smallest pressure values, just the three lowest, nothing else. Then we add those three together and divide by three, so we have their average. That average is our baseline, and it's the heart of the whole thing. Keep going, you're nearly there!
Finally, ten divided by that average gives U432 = 3.28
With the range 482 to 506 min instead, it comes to 3.13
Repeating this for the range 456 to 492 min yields 3.10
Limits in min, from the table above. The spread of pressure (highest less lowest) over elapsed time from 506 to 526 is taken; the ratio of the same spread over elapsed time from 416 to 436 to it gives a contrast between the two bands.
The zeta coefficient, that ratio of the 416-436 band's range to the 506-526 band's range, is 1.4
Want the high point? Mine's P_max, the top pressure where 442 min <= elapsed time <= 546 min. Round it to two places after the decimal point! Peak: 3.50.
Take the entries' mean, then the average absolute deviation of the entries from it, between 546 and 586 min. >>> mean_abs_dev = 0.56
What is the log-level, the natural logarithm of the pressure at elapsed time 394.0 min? 1.0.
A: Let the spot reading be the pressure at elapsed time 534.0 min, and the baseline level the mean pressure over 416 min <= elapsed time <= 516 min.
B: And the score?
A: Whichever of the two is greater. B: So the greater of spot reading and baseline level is 3.23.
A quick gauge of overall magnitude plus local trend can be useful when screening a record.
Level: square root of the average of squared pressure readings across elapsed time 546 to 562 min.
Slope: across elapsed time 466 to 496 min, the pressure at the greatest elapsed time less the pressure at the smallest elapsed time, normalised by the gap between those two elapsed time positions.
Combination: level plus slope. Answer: 2.99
